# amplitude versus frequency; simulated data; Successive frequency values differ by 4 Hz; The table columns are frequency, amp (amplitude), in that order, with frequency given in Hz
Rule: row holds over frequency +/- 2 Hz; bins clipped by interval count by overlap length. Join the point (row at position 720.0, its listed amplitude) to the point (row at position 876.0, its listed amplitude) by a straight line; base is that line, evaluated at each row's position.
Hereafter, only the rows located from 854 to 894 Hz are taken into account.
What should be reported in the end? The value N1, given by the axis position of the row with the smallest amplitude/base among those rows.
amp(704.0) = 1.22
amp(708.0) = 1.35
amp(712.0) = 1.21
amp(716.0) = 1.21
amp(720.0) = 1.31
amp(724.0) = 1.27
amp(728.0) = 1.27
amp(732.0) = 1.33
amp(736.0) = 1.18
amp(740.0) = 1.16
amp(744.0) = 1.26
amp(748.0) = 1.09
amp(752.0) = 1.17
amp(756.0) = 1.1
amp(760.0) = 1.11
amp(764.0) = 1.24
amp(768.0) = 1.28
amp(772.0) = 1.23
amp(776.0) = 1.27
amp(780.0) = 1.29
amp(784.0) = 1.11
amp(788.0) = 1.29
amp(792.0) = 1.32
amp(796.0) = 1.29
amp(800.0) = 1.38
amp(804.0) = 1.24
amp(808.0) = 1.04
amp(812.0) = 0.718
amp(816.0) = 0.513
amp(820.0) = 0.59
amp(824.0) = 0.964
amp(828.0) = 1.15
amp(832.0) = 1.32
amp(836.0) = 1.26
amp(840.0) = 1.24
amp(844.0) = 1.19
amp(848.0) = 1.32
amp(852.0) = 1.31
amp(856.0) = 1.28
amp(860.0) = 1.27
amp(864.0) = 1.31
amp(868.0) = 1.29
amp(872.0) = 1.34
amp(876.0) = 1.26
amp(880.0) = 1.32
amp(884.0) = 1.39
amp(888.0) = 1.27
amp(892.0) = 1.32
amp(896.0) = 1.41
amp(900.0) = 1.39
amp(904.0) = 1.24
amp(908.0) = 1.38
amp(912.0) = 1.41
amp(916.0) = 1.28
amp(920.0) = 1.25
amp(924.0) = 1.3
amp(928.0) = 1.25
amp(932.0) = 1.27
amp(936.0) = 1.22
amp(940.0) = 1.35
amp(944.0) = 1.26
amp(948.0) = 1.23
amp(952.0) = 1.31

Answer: 876.0 Hz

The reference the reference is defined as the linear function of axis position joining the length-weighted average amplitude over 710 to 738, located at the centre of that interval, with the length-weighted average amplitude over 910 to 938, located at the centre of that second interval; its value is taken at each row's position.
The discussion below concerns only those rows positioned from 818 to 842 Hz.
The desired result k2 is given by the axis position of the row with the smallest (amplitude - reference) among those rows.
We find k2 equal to 820.0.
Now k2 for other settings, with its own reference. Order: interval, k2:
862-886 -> 876.0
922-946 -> 936.0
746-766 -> 748.0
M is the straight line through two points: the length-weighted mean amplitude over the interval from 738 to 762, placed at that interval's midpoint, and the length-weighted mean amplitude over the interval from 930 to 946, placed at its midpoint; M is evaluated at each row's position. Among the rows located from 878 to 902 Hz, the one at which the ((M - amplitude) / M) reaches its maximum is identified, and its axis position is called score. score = 888.0 Hz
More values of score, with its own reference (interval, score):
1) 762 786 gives 784.0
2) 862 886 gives 876.0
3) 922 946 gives 936.0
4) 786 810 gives 808.0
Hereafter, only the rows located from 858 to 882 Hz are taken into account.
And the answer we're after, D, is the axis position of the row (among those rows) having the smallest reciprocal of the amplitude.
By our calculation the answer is 872.0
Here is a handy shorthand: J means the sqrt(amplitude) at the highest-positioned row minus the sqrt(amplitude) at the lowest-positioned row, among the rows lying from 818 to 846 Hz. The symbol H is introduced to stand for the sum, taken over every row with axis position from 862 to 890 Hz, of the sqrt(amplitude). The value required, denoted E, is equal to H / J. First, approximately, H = 8.02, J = 0.32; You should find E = 25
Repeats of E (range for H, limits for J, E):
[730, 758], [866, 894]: 580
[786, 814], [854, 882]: 432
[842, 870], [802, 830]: -192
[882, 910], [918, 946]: 1817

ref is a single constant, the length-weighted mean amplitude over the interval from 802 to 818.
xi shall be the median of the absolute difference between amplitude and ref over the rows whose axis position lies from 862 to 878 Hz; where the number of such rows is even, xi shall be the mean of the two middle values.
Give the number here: 0.42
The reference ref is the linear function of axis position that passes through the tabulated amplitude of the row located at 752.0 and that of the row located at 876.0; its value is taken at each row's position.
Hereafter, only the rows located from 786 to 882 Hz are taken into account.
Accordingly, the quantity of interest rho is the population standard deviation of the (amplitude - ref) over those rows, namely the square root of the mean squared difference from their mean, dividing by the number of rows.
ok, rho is 0.230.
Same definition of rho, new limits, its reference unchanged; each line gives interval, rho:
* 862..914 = 0.053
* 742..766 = 0.068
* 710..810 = 0.087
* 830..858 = 0.044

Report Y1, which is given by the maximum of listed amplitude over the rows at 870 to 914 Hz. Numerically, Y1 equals 1.41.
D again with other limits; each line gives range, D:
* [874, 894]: 884.0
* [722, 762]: 732.0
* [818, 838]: 832.0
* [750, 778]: 768.0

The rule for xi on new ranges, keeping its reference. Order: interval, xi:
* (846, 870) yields 0.42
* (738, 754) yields 0.29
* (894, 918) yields 0.51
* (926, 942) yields 0.38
